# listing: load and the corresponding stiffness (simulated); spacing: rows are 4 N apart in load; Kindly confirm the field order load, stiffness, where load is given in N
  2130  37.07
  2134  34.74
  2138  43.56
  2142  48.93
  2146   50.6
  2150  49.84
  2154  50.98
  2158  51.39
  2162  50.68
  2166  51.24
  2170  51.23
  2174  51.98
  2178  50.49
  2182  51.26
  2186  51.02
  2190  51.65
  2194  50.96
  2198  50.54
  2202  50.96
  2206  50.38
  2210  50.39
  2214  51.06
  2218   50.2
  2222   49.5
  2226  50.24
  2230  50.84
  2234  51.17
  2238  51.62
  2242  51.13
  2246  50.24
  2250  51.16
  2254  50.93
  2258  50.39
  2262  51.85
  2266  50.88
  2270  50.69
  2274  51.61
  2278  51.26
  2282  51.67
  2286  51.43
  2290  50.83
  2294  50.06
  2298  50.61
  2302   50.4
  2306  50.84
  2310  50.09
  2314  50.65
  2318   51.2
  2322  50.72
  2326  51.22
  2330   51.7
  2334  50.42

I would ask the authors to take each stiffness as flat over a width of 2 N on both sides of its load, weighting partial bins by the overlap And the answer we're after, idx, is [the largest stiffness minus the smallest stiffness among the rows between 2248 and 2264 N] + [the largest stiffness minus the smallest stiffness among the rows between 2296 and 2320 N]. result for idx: 2.57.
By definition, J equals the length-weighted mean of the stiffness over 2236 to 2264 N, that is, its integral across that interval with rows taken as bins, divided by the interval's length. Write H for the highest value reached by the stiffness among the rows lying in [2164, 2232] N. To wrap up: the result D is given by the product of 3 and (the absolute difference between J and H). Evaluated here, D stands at 2.8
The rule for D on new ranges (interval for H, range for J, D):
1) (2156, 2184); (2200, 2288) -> 3.3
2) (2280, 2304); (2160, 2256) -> 2.4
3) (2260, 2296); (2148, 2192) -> 2.3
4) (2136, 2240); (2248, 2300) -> 2.9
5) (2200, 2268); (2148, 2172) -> 2.9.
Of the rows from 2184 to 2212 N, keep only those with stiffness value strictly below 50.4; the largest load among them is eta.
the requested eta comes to 2210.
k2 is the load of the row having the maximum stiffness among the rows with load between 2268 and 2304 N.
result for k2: 2282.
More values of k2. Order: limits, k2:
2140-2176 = 2174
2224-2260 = 2238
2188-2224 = 2190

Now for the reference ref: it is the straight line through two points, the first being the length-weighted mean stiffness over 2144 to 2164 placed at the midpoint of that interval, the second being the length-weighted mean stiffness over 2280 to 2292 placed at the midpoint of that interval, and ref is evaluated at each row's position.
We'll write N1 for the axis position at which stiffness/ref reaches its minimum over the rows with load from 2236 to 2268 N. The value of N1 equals 2246 N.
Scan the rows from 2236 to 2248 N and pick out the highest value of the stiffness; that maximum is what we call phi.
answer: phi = 51.62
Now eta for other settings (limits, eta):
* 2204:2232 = 2226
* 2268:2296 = 2294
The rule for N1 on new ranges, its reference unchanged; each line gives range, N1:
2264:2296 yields 2294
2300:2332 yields 2310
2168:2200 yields 2198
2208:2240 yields 2222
